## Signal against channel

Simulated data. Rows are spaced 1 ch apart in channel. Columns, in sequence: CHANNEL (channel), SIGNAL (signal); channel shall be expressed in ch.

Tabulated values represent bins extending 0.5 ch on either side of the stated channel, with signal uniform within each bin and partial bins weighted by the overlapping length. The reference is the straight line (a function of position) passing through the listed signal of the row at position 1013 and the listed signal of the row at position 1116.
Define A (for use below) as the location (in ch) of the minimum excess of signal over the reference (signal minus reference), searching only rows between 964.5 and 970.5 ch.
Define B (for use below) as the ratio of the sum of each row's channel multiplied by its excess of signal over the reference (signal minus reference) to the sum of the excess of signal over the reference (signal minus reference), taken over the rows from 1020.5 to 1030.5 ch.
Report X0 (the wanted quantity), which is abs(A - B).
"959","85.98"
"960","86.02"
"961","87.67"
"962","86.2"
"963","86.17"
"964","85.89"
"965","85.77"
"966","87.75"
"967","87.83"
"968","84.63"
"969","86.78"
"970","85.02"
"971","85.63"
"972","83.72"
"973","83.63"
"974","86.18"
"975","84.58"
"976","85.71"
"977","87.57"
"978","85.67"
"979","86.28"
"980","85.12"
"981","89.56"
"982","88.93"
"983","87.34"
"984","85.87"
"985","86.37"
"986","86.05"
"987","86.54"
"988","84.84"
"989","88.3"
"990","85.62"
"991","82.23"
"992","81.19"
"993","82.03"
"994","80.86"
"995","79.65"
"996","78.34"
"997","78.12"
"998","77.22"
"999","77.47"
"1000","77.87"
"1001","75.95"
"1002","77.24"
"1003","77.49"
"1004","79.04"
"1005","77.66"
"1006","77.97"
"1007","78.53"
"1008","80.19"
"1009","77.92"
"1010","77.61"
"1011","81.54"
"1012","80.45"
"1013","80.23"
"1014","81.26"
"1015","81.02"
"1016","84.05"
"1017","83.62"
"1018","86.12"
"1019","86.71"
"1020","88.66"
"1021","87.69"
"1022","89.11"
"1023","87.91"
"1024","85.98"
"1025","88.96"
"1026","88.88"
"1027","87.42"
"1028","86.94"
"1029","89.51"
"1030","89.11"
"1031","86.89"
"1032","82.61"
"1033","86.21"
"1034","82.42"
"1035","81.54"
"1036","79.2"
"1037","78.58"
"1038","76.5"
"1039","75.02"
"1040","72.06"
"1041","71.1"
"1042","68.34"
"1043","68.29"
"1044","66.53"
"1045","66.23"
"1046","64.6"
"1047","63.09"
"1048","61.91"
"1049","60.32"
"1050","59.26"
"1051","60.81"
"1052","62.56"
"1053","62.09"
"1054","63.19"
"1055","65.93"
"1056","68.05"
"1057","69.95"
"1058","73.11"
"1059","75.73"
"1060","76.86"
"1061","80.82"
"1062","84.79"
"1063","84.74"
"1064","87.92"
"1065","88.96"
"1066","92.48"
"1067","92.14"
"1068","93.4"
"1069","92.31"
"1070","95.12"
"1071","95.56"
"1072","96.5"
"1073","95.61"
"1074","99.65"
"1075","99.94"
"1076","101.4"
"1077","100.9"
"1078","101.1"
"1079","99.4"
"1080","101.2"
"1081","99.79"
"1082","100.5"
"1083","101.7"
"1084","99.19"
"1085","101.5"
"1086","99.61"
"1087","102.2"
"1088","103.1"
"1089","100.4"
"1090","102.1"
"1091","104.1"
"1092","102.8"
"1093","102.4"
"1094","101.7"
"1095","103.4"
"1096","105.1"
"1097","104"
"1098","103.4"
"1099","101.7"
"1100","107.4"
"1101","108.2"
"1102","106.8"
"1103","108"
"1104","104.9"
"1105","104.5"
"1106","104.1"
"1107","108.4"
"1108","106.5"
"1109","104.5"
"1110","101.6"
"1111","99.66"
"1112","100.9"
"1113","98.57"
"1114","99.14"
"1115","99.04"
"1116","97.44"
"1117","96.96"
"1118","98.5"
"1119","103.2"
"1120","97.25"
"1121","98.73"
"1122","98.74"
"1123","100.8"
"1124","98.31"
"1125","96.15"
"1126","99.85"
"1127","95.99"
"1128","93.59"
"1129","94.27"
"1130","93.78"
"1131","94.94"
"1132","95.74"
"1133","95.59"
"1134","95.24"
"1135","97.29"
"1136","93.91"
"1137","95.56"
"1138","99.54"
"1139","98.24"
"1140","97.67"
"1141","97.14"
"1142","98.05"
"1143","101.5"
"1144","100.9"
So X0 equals 57.4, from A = 968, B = 1025.4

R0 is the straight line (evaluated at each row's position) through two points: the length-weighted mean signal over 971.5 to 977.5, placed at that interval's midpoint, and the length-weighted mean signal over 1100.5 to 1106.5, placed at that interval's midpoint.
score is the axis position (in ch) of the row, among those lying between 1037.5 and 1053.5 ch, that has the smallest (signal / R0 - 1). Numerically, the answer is 1050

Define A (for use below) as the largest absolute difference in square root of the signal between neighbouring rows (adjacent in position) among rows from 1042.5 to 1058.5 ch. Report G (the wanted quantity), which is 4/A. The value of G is 21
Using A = 0.19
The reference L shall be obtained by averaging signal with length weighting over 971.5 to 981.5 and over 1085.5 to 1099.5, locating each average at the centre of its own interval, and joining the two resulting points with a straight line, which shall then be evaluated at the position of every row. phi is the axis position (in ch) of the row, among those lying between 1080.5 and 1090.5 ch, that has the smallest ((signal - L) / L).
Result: 1084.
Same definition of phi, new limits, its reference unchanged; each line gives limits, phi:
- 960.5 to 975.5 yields 973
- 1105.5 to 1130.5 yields 1130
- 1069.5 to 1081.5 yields 1070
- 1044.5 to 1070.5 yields 1050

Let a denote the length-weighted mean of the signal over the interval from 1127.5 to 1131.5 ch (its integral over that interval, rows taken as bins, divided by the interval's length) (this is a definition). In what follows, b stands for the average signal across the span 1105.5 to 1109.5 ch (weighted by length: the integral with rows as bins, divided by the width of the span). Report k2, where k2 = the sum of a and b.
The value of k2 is 200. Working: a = 94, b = 106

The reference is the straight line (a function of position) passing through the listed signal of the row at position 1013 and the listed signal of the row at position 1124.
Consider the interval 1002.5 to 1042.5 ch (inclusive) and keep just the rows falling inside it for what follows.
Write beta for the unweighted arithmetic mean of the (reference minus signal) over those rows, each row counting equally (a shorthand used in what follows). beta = -0.3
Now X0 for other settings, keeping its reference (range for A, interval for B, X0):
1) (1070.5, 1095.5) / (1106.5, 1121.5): 37.2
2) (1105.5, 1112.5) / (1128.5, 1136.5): 21.5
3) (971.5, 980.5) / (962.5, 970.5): 6.6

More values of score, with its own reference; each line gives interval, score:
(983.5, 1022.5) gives 1001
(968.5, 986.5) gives 973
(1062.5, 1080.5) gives 1063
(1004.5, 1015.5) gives 1010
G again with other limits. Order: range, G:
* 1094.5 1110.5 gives 14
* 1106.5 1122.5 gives 13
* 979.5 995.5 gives 17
